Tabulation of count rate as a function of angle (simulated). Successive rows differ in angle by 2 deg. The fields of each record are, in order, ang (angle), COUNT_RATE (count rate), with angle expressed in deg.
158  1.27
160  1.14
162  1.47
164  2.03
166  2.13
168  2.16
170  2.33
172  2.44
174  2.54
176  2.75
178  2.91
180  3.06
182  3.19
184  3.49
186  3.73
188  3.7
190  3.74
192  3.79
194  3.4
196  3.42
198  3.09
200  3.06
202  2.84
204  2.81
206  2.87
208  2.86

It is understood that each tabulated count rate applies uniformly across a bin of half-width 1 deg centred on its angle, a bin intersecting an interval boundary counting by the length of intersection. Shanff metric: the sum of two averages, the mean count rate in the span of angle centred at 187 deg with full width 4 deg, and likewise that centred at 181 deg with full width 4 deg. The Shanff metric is 6.8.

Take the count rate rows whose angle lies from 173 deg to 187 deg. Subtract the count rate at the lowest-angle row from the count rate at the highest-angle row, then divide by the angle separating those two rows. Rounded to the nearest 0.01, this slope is 0.10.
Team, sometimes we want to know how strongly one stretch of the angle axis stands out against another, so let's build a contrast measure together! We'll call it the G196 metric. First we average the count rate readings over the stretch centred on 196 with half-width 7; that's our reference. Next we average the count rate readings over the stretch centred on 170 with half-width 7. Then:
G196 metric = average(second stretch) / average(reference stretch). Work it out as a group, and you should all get 0.70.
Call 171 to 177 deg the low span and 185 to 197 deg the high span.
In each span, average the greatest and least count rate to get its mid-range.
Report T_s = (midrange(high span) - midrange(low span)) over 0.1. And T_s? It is 10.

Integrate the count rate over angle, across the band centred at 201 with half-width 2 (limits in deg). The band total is 12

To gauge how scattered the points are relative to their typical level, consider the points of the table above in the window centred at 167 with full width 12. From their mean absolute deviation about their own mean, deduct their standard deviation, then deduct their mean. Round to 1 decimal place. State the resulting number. -2.2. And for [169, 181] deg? -2.7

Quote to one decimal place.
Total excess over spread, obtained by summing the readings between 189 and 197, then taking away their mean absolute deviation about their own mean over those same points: 14.2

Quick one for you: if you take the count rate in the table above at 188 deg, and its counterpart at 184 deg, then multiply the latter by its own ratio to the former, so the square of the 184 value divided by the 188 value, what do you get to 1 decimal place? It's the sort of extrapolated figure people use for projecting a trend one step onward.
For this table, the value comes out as 3.3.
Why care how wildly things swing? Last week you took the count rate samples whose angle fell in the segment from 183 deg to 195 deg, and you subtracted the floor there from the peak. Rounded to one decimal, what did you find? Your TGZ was 0.4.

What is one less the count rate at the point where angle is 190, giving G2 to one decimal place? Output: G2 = -2.7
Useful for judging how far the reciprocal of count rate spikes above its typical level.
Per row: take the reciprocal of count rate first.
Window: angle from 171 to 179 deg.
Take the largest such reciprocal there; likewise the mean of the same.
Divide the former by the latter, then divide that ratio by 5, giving 0.217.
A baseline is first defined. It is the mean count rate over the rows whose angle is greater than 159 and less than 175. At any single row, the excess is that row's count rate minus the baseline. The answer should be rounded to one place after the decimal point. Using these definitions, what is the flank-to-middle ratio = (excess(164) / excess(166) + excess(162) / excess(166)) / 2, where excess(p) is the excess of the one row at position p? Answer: -2.8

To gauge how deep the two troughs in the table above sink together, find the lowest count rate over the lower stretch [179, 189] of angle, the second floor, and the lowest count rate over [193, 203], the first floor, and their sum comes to 5.9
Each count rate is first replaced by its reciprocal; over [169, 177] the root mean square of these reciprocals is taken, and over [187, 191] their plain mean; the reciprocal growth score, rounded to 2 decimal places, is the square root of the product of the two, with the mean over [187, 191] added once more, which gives 0.60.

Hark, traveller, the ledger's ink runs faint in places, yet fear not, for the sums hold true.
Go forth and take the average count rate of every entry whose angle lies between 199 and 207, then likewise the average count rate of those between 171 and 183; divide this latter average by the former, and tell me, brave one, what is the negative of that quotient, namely -0.97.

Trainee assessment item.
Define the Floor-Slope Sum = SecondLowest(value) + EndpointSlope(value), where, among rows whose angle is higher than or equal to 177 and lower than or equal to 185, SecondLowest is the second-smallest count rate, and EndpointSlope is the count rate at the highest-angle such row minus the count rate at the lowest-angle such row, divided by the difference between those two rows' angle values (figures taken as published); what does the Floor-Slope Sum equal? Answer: 3.2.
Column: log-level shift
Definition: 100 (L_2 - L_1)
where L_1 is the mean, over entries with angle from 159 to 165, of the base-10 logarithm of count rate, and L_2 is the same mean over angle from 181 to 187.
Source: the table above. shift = 36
